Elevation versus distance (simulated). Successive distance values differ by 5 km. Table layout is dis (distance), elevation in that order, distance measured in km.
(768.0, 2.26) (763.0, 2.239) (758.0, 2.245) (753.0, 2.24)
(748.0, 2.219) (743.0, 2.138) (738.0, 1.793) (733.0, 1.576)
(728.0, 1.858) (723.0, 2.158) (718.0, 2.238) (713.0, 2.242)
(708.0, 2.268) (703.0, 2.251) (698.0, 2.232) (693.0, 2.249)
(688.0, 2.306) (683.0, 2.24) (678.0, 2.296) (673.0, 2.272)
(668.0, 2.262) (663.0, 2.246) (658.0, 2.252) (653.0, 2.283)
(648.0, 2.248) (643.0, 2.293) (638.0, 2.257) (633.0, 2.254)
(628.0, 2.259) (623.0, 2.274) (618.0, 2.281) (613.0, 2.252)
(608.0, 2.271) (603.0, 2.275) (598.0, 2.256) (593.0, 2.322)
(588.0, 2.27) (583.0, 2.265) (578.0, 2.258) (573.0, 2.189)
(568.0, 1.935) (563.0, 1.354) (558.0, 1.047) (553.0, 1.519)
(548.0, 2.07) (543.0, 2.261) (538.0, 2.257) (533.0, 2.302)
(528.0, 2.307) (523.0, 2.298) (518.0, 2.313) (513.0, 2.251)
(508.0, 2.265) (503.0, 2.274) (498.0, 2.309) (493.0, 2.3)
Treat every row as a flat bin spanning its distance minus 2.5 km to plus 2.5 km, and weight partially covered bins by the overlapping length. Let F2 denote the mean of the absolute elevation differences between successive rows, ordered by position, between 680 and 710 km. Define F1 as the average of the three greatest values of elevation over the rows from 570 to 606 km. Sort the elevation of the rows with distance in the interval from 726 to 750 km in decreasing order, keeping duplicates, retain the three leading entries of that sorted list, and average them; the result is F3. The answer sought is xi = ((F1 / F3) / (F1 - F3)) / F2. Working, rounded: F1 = 2.29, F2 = 0.035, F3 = 2.07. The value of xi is 144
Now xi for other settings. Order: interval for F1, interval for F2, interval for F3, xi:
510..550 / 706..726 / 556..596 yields 1271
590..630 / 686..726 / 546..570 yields 88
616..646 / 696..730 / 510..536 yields -540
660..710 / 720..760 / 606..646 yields 648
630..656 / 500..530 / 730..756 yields 604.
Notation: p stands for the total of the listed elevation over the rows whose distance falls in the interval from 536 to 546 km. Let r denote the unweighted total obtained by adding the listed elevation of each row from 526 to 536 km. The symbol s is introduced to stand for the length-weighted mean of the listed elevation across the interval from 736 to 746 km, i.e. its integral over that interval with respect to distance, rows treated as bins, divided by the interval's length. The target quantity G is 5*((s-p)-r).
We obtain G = -35.7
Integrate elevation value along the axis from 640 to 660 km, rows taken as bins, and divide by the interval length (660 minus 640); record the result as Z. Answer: 2.27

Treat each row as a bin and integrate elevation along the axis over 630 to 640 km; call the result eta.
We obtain 23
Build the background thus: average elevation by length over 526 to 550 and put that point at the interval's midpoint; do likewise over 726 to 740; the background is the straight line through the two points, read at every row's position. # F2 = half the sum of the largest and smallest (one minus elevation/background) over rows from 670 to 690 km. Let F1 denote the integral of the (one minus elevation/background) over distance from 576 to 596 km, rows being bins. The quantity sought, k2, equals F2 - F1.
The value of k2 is 1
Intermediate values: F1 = -2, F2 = -0.22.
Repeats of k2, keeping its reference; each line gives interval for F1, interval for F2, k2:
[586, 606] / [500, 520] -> 2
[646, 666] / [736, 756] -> 3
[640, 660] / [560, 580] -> 3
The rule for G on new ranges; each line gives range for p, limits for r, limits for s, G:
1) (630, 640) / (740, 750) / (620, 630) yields -33.0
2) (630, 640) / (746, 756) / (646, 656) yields -33.5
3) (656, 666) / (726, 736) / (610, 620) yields -28.3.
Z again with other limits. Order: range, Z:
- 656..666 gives 2.25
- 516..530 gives 2.31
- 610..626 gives 2.27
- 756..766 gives 2.24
